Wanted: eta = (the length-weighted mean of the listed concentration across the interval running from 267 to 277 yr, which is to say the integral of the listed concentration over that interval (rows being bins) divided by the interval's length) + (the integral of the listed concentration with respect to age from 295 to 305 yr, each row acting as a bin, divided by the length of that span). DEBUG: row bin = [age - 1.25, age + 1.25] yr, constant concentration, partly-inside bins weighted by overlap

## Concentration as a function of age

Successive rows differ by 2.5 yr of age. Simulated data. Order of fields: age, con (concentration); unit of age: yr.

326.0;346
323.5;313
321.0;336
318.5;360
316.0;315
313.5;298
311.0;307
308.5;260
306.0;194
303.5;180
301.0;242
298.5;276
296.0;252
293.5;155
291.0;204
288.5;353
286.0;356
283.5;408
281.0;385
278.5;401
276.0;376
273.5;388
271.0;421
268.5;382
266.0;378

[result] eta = 628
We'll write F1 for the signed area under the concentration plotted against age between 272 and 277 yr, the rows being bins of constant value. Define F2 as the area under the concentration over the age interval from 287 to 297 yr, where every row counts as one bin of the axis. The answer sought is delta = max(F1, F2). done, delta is 2436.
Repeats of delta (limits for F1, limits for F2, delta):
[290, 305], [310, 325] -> 4832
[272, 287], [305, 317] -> 5801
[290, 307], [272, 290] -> 6824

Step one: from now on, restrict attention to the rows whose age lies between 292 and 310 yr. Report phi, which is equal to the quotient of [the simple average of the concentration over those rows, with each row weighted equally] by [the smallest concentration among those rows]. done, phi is 1.44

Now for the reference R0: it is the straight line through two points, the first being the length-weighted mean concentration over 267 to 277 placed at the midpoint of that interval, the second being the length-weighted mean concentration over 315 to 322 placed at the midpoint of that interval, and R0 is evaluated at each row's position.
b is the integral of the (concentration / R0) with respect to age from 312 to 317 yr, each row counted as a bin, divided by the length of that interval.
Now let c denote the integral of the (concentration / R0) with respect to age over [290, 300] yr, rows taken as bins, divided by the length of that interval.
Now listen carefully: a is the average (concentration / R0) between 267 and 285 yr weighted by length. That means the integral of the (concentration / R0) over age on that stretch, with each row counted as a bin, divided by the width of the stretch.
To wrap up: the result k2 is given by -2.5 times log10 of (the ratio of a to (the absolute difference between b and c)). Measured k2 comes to -1.4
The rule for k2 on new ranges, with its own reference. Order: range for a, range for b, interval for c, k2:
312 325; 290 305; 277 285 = -0.9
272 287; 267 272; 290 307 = -1.0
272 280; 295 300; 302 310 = -2.3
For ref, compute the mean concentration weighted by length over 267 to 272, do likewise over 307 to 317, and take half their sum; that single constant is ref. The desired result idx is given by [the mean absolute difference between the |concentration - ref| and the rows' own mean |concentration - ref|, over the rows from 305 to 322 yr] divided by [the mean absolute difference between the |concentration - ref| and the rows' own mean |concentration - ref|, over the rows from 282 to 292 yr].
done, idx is 0.8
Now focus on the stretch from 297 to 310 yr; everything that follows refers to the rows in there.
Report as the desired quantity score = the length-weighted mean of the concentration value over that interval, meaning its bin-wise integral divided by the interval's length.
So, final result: 232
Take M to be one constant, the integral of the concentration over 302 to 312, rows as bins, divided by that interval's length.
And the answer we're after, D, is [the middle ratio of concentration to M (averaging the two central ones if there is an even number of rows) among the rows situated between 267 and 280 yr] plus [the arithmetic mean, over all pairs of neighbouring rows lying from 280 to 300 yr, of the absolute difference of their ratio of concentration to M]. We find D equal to 1.9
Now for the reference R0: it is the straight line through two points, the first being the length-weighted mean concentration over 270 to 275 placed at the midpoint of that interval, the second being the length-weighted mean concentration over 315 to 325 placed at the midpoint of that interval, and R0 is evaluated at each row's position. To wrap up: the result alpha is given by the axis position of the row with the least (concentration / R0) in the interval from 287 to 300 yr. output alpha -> 293.5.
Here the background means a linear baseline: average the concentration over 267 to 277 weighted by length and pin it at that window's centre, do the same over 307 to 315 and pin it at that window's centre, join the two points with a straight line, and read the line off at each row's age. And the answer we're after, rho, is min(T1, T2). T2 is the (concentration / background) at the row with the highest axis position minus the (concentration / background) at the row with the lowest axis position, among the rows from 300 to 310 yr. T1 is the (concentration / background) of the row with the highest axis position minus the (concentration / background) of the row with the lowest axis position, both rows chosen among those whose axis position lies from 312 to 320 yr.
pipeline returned 0.1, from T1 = 0.3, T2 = 0.1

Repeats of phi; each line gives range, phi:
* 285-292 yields 1.49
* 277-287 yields 1.09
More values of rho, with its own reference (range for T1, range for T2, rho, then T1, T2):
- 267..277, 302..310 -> 0.0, 0.0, 0.3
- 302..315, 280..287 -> 0.0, 0.5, 0.0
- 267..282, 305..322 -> 0.1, 0.1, 0.6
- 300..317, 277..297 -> -0.3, 0.4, -0.3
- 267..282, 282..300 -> -0.3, 0.1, -0.3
